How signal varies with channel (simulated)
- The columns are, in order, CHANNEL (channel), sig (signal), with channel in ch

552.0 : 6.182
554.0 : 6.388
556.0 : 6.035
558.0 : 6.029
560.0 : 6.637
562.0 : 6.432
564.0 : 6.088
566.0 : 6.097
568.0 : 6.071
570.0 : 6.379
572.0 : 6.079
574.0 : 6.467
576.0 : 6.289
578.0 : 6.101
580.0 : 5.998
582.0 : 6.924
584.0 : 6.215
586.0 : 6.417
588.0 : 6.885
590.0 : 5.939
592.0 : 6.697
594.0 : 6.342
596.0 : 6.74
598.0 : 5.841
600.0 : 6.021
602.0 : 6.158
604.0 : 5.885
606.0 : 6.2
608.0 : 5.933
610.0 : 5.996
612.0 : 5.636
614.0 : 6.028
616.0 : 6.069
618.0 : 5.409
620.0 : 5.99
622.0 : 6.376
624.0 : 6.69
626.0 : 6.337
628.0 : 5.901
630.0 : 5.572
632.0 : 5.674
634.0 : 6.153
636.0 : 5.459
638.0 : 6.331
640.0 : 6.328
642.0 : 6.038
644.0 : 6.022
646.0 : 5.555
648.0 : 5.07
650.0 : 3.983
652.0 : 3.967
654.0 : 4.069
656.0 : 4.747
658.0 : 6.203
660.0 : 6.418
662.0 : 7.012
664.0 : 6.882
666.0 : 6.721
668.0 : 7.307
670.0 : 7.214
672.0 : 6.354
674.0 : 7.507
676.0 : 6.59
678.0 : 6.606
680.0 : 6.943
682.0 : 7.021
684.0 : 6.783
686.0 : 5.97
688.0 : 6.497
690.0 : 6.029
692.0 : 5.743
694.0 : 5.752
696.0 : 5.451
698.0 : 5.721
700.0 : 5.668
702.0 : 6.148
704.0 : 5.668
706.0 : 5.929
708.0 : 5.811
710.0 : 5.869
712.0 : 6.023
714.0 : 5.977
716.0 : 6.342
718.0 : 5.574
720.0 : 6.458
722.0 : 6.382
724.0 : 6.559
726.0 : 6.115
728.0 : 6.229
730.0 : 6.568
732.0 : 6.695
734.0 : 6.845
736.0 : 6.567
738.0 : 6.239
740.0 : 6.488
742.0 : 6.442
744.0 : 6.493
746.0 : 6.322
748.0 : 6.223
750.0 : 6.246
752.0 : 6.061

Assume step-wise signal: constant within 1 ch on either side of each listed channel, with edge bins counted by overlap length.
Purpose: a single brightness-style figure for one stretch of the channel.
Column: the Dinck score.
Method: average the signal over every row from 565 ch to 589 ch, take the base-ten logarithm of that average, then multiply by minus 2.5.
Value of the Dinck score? -2.00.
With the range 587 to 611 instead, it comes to -1.98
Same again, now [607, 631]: -1.94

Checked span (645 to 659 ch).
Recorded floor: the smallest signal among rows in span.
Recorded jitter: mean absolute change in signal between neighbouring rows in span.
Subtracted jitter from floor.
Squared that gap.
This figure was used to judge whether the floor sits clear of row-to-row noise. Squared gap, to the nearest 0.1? 11.1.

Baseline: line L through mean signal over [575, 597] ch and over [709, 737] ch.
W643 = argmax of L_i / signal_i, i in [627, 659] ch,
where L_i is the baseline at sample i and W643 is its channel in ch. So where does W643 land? 652.0 ch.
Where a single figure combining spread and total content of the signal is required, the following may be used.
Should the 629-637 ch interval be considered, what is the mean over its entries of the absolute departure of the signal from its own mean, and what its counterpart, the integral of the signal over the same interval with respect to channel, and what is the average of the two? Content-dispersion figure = 23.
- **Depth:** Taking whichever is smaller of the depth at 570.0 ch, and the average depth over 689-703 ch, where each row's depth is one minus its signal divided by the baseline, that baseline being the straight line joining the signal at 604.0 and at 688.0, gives -0.13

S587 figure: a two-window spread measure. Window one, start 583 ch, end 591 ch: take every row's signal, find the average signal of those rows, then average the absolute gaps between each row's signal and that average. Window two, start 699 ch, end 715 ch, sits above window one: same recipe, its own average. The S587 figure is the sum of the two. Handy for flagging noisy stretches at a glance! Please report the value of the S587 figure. 0.42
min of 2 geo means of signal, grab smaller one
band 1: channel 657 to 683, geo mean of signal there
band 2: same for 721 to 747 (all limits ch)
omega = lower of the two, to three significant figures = 6.45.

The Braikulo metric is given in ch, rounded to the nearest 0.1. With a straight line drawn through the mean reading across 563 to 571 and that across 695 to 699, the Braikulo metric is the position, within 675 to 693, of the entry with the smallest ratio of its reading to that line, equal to 692.0 ch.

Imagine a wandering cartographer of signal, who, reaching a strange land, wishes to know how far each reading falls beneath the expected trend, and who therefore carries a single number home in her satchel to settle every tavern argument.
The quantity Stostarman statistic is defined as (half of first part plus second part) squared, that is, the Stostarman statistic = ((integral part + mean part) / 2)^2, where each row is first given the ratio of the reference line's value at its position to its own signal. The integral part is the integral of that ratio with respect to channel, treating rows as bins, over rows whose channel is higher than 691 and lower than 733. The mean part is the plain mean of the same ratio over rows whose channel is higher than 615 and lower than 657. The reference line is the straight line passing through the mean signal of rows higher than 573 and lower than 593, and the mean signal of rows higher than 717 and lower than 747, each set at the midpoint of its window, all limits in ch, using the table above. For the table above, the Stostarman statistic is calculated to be 526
